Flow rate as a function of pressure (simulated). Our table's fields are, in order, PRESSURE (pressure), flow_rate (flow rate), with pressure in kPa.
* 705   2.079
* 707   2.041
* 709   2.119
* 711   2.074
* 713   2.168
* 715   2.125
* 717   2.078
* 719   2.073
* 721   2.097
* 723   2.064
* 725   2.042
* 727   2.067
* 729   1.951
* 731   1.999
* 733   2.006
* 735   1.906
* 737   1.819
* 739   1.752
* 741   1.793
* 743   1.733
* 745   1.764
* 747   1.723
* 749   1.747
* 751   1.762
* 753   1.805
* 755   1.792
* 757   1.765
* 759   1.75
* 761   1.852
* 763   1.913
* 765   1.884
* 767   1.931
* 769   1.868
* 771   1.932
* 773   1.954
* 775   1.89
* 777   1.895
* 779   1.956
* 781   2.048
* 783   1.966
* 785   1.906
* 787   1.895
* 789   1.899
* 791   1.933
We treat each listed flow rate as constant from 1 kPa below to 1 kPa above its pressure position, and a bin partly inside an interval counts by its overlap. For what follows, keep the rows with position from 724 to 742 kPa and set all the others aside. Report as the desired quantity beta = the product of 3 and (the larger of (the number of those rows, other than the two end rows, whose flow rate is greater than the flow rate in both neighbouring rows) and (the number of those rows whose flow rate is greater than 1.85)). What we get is 18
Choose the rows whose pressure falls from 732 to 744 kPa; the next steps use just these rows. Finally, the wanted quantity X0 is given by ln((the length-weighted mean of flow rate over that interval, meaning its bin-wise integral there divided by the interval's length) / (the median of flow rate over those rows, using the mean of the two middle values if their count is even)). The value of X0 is 0.0158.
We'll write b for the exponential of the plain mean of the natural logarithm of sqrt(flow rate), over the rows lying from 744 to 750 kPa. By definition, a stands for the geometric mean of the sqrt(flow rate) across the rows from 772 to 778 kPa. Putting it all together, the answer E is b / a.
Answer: 0.96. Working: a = 1.38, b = 1.32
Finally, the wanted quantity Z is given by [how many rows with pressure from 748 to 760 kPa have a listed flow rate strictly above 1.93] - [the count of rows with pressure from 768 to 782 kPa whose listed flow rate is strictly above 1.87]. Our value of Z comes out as -6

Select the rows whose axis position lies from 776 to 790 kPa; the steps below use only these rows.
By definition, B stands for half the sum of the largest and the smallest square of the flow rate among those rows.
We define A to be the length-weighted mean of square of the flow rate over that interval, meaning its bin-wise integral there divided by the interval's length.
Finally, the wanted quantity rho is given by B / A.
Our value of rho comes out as 1.04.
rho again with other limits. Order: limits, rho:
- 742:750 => 1.00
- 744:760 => 1.00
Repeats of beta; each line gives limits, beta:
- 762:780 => 27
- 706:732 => 39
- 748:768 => 12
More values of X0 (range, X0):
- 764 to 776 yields -0.0003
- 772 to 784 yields -0.0018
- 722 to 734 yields -0.0012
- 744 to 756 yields 0.0014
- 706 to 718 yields 0.0011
